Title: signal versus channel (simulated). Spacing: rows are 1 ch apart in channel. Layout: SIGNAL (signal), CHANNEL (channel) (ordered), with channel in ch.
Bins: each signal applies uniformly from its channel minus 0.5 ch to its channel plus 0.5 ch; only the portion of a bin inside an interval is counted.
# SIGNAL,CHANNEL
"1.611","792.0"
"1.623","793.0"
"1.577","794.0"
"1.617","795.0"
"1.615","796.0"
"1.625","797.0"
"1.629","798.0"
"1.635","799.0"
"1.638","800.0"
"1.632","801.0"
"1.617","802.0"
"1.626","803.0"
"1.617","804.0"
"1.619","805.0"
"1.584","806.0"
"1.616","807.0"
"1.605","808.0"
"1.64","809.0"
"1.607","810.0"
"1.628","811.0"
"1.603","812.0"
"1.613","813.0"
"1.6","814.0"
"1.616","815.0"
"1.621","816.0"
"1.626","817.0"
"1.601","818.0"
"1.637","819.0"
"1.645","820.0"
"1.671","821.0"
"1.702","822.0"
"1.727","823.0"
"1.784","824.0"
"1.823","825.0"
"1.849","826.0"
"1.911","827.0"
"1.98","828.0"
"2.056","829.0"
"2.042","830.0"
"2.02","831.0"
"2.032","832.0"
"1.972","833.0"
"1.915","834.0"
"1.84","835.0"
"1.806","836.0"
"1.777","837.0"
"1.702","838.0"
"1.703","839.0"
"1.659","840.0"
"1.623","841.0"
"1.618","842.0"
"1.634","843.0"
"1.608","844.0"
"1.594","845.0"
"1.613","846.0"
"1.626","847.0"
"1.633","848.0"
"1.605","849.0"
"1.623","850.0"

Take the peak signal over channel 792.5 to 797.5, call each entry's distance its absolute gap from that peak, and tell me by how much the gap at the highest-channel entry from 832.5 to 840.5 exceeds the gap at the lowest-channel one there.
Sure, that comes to -0.31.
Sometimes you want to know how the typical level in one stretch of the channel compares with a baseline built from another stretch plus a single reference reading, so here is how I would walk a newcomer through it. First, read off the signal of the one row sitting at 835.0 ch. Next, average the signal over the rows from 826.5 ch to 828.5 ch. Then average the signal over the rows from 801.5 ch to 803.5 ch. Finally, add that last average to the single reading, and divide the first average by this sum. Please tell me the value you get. 0.562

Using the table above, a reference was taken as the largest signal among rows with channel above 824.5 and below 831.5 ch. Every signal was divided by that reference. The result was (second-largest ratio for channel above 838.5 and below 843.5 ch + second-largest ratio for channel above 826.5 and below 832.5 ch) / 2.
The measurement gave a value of 0.900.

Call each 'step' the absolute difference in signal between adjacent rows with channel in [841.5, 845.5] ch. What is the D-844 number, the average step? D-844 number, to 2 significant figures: 0.019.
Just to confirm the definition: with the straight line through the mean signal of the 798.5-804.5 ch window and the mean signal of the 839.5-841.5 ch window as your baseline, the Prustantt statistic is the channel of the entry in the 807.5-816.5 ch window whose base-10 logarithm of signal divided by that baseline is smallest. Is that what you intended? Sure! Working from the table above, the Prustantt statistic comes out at 814.0 ch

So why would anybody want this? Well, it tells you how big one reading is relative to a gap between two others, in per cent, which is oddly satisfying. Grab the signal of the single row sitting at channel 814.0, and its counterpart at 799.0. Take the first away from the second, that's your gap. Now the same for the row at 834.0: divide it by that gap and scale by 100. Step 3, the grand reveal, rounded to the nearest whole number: 5471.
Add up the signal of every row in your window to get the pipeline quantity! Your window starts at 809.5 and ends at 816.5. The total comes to 11.3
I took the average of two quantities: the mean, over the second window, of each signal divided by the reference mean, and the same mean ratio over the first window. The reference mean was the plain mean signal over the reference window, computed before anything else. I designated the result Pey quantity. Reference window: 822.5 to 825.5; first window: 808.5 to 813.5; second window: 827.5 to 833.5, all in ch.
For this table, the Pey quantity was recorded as 1.02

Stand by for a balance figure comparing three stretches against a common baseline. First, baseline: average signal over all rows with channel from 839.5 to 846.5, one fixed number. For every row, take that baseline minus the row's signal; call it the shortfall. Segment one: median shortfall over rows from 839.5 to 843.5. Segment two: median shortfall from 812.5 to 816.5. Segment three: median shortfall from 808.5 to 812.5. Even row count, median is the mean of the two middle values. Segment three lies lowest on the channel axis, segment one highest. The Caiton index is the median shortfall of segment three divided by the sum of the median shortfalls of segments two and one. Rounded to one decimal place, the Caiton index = -8.8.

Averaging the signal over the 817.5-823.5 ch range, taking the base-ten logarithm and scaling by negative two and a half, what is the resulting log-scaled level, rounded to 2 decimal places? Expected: -0.55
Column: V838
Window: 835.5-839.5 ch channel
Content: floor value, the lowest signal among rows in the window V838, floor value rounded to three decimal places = 1.702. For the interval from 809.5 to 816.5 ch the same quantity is 1.600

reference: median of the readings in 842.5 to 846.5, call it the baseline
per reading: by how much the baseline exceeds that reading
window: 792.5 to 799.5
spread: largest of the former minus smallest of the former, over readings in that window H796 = 0.06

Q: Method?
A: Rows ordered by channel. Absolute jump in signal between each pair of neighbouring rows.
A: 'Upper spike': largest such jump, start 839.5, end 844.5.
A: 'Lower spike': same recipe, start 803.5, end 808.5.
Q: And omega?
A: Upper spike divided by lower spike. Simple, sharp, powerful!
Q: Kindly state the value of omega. 1.0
